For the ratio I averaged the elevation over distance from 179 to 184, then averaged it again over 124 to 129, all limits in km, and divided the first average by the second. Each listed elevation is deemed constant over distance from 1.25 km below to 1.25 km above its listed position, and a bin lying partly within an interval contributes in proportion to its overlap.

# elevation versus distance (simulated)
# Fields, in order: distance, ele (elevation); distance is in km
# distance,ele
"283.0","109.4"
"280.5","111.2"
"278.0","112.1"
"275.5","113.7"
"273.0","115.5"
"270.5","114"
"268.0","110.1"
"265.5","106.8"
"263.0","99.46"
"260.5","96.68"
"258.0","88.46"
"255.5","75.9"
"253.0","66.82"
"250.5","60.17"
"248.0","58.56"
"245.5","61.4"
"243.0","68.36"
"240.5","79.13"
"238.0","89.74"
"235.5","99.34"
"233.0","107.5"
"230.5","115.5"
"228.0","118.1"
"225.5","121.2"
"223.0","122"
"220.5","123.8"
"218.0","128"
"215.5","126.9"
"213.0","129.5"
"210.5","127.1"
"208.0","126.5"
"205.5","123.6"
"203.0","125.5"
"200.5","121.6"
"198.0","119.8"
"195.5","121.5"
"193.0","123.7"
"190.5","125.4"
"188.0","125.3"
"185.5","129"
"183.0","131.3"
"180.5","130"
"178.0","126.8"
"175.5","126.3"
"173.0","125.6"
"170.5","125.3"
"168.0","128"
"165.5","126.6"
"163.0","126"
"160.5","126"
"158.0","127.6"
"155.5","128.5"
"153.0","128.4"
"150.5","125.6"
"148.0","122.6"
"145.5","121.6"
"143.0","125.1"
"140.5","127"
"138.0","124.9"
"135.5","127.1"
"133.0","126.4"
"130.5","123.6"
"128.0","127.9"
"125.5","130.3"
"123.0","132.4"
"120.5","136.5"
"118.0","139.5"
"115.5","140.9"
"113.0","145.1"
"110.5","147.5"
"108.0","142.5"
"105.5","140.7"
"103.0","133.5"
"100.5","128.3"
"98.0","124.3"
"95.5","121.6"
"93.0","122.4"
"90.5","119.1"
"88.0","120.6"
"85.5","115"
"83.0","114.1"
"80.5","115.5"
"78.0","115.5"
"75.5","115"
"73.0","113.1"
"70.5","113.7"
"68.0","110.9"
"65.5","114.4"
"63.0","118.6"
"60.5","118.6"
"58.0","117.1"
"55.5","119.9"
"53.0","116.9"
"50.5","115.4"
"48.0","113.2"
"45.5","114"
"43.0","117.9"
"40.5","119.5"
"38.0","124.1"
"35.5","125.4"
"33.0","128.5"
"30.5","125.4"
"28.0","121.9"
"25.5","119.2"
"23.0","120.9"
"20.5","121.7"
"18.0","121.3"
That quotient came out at 1.01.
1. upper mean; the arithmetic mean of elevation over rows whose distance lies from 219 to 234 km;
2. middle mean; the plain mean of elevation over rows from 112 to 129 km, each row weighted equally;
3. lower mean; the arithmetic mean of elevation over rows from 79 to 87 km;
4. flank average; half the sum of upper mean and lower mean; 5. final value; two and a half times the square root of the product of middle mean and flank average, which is 315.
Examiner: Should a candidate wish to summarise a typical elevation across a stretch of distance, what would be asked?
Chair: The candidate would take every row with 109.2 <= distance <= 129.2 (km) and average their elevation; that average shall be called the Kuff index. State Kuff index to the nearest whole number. 138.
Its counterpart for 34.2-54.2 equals 118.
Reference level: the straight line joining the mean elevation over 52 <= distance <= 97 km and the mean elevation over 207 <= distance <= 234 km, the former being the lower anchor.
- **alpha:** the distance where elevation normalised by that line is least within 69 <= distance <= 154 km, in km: 73.0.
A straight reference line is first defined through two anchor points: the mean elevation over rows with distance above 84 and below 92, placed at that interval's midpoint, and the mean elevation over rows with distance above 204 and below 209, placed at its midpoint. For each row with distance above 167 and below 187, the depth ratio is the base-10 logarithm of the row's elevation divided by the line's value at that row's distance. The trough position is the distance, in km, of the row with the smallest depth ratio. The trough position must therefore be 170.5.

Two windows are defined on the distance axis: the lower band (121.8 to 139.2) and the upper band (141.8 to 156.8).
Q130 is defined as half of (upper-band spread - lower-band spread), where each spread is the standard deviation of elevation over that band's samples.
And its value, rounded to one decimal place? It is -0.1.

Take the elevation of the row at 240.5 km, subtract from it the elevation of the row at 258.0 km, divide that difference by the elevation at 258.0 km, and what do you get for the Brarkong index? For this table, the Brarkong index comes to -0.11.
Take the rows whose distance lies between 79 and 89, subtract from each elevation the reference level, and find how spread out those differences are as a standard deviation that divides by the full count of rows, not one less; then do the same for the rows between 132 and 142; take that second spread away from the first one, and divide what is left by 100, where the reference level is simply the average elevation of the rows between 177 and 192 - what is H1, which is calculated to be 0.017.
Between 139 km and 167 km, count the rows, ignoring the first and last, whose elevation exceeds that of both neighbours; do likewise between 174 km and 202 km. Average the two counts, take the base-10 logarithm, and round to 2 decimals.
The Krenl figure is 0.18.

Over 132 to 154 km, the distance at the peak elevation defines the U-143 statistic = 153.0 km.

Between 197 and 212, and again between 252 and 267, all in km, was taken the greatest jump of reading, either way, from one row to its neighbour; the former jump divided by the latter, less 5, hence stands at -4.7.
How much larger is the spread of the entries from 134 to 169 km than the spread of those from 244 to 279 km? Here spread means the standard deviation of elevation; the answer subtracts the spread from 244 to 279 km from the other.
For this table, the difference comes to -20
